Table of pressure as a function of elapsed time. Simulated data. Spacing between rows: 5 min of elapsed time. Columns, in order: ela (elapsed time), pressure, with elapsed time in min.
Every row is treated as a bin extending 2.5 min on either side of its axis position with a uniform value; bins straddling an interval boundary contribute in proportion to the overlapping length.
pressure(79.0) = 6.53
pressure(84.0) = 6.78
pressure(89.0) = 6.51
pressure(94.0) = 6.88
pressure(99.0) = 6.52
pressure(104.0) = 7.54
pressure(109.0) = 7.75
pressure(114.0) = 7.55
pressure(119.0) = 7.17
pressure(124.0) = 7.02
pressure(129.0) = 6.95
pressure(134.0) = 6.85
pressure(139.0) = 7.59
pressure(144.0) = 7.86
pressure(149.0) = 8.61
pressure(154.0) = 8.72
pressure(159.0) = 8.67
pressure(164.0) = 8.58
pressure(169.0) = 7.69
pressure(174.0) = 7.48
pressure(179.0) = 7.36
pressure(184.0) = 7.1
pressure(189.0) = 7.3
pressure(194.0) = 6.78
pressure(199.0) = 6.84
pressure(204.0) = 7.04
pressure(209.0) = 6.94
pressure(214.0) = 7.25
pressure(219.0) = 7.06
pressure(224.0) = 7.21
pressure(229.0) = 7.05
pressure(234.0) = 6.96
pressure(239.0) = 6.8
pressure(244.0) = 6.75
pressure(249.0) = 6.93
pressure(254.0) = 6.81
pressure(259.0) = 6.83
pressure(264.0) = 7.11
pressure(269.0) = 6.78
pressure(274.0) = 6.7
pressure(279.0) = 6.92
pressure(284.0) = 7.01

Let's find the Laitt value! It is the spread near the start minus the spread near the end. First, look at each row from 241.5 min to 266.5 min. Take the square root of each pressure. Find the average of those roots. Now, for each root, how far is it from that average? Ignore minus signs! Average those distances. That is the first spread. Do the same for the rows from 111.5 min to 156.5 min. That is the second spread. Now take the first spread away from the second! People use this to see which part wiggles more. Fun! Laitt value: 0.076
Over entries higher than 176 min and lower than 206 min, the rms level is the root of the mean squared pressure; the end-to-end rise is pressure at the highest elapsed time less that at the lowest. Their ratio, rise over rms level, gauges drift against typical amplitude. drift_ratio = -0.045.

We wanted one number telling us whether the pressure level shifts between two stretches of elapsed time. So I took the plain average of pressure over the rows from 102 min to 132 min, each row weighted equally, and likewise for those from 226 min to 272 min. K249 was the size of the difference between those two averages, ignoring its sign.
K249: 0.4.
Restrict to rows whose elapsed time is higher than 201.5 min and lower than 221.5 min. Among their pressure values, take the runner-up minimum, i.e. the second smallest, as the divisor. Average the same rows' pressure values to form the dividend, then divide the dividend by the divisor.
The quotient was 1.00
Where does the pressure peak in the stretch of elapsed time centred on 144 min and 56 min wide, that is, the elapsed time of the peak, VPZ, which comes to 154.0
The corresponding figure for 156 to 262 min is 159.0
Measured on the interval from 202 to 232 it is 214.0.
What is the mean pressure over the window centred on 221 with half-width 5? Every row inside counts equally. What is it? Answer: 7.1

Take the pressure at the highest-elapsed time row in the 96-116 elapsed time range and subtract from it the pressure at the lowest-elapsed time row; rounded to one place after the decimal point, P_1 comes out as 1.0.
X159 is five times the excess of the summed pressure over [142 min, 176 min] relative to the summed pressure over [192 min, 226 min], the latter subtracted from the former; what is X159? 42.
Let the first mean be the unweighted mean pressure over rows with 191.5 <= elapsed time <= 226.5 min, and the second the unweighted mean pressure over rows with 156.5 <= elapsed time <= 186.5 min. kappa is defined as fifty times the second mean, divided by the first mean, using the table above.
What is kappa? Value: 56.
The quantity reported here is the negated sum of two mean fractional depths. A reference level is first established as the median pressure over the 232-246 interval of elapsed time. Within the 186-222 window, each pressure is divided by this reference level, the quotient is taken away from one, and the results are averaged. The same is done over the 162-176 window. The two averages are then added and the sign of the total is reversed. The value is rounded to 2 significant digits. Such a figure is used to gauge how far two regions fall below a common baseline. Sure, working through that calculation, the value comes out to 0.20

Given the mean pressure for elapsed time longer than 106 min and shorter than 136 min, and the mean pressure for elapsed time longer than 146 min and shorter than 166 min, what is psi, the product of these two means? 62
